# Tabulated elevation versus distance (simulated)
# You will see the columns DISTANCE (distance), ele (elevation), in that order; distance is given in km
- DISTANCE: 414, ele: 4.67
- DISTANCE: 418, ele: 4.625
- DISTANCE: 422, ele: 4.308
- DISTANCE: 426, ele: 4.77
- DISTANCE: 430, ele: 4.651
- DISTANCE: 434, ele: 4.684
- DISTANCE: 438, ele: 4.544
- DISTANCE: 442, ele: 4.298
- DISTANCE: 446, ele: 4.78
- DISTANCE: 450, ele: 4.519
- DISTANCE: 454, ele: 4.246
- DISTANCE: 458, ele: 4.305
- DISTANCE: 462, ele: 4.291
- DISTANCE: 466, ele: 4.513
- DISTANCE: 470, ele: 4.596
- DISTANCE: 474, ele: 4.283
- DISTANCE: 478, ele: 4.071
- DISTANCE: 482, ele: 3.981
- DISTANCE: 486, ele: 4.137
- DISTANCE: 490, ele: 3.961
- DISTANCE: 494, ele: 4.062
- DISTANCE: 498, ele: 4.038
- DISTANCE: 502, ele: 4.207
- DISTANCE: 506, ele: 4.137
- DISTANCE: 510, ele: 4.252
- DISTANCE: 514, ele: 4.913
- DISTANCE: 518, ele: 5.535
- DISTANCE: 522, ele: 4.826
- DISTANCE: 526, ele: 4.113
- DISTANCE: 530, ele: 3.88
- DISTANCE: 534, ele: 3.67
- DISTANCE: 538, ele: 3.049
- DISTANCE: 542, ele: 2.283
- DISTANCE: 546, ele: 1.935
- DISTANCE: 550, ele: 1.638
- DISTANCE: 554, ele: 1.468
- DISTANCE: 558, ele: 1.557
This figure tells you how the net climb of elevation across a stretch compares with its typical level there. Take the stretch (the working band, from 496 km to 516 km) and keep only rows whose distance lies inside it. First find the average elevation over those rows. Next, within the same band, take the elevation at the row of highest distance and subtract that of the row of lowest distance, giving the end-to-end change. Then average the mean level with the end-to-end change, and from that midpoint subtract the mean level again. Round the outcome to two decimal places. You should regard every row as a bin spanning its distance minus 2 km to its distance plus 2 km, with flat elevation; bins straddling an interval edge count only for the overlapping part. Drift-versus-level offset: -1.72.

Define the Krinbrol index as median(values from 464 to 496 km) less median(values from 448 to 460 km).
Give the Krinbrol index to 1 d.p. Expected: -0.2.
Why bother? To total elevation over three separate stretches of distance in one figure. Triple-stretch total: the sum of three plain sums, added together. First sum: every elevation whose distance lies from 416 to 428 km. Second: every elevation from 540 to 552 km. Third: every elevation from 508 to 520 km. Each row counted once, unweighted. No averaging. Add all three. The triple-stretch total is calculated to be 34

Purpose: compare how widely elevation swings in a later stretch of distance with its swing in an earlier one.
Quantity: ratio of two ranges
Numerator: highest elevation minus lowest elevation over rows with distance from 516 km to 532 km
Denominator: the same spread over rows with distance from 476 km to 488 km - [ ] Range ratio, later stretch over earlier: 10.6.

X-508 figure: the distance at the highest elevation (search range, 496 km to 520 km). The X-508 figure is 518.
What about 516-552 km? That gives 518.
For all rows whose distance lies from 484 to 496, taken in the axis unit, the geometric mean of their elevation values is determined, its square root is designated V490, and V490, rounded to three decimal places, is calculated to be 2.013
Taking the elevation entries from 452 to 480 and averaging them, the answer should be 4.33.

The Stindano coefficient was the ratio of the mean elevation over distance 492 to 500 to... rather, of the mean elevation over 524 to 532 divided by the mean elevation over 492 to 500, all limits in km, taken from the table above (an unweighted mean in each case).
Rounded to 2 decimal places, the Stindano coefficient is 0.99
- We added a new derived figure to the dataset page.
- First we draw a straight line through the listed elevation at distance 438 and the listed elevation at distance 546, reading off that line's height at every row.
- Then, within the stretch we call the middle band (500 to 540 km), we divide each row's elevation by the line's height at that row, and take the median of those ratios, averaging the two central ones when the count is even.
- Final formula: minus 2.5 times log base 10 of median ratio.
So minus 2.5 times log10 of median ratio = -0.55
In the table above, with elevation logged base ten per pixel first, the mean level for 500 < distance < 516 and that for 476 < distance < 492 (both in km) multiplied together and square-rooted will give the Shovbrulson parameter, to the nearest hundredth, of 0.62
